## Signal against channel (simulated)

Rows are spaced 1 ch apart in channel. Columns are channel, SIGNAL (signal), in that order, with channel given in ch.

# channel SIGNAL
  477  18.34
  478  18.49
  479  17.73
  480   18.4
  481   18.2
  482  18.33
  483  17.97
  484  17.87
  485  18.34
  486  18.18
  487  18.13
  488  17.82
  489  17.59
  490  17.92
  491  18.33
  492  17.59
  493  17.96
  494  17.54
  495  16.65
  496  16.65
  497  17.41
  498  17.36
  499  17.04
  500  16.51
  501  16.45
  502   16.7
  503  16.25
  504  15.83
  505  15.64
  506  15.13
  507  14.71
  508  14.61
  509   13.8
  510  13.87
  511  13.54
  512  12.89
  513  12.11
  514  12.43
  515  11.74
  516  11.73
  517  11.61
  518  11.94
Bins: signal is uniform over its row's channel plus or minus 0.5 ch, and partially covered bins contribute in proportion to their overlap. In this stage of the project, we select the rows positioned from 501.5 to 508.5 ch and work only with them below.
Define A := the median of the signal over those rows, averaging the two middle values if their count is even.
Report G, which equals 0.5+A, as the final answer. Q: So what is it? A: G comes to 16.1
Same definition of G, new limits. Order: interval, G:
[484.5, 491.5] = 18.6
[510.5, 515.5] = 12.9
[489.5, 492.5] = 18.4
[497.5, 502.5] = 17.2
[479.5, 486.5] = 18.7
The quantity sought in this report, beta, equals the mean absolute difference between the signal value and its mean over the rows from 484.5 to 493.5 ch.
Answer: 0.23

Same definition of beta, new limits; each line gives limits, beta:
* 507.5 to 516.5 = 0.88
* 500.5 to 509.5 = 0.80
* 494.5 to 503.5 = 0.33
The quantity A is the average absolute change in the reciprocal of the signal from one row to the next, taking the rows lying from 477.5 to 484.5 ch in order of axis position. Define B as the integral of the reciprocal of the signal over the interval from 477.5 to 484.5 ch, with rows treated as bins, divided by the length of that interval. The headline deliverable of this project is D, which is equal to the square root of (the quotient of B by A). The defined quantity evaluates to 7.0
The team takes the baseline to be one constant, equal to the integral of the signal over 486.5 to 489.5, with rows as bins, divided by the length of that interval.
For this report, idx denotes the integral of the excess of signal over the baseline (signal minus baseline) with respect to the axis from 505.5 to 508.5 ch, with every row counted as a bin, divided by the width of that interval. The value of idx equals -3.0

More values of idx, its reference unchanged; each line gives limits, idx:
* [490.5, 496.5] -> -0.4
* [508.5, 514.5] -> -4.7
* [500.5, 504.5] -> -1.5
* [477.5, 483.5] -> 0.3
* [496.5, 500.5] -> -0.8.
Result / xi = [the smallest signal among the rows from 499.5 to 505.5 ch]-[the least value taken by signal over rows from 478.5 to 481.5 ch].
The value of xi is -2.1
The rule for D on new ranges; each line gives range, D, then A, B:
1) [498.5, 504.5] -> 6.9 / 0.0013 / 0.061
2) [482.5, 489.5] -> 9.1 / 0.0007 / 0.056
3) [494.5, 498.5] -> 8.0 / 0.0009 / 0.059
